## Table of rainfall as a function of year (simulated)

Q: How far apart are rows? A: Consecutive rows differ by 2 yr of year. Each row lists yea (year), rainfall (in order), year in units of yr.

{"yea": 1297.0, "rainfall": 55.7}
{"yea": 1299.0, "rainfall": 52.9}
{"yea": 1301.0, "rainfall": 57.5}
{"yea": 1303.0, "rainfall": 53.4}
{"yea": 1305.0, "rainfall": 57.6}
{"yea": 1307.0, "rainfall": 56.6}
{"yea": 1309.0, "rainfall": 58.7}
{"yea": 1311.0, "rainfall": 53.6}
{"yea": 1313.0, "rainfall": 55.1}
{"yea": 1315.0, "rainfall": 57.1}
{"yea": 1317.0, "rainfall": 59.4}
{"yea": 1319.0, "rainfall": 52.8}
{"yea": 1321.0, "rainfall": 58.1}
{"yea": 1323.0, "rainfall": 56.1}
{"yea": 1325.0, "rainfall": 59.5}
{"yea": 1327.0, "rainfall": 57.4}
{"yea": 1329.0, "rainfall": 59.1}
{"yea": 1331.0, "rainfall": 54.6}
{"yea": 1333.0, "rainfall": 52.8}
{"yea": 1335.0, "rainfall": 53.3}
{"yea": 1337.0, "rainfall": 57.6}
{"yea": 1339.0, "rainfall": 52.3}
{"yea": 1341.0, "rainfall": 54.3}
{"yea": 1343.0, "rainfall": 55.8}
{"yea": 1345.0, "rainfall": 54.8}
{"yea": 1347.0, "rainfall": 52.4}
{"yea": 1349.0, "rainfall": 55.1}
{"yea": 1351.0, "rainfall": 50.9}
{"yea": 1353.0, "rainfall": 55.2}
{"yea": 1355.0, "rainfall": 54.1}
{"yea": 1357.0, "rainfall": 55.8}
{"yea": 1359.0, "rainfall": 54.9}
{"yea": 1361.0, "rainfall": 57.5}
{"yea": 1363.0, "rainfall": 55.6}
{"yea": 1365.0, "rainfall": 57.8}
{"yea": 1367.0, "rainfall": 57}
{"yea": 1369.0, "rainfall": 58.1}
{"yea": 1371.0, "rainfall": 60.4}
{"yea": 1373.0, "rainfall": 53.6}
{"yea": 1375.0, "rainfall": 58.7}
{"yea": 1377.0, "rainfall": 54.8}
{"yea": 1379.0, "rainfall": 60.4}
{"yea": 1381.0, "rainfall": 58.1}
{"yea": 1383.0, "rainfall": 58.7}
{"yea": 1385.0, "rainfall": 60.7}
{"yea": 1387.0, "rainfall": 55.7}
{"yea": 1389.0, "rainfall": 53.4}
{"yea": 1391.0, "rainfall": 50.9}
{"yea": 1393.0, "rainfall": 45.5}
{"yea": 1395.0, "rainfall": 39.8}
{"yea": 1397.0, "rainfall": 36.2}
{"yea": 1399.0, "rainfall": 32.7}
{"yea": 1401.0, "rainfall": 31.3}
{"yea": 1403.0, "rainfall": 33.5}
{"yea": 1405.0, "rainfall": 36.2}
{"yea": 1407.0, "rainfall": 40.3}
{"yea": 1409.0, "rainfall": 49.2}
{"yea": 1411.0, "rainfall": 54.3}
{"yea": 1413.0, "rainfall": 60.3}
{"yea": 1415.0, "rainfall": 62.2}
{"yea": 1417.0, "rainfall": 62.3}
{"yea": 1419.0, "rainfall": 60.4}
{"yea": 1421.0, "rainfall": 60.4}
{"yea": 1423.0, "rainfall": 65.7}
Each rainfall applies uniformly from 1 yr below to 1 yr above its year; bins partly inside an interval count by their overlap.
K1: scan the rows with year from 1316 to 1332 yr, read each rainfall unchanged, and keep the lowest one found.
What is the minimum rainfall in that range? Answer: 52.8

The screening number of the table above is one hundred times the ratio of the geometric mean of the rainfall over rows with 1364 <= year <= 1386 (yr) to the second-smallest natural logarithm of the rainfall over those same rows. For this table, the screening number 1448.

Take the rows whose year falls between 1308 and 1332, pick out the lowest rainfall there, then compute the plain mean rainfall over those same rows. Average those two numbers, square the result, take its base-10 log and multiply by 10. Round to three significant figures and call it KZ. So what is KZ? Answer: 34.8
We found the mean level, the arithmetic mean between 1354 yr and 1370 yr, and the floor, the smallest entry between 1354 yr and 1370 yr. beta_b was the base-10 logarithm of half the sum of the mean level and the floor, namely 1.74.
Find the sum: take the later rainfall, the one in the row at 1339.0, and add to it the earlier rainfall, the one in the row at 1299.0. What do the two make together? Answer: 105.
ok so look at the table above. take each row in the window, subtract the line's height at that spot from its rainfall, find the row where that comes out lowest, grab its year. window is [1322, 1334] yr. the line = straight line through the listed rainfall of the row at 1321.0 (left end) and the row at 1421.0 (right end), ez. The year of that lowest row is 1333.0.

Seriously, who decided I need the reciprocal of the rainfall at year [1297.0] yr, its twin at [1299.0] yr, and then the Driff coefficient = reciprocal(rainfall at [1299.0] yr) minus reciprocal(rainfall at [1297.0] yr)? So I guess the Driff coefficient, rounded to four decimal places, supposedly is 0.0010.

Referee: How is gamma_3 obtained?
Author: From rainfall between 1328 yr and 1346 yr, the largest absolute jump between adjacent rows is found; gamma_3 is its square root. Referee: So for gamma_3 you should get 2.30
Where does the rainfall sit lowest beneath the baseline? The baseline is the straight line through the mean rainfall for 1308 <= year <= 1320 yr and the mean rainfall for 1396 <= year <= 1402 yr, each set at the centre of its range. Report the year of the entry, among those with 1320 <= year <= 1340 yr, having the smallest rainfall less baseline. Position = 1333.0 yr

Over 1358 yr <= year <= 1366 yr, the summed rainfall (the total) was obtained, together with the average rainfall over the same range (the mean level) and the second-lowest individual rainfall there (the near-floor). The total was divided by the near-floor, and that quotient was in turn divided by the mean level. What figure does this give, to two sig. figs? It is 0.072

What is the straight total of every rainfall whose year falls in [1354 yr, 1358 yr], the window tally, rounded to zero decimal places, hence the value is 110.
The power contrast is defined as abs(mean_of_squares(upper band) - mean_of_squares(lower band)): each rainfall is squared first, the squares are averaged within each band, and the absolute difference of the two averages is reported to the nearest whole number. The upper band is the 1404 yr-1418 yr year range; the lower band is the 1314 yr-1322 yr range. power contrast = 425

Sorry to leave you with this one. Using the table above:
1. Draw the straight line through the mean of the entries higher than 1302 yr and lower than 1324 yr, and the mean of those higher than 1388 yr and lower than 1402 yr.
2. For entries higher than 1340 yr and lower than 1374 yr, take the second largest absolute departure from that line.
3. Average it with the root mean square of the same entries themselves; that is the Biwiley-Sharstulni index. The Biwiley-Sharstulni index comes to 33.8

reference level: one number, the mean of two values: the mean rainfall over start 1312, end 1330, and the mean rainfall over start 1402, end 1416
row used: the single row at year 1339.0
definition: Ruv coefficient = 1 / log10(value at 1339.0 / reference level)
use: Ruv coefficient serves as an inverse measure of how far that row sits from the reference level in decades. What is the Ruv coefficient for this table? -418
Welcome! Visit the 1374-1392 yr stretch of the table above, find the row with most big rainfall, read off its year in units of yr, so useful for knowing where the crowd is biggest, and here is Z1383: 1385.0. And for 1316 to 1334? 1325.0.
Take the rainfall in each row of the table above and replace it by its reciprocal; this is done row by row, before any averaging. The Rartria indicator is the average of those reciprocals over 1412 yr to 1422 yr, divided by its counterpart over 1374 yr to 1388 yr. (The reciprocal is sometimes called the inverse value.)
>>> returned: 0.95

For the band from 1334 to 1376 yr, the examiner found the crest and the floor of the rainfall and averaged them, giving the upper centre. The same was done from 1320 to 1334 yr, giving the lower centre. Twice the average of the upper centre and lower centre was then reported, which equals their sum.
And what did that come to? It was 112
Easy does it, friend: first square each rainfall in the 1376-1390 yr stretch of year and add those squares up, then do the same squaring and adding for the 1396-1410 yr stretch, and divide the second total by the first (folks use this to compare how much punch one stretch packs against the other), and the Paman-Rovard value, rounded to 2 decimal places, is 0.43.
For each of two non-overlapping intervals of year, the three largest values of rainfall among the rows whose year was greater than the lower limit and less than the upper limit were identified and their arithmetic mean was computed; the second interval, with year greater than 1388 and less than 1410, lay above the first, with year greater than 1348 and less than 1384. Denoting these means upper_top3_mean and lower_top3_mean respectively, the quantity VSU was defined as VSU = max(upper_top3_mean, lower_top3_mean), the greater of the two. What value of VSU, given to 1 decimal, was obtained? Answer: 59.8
